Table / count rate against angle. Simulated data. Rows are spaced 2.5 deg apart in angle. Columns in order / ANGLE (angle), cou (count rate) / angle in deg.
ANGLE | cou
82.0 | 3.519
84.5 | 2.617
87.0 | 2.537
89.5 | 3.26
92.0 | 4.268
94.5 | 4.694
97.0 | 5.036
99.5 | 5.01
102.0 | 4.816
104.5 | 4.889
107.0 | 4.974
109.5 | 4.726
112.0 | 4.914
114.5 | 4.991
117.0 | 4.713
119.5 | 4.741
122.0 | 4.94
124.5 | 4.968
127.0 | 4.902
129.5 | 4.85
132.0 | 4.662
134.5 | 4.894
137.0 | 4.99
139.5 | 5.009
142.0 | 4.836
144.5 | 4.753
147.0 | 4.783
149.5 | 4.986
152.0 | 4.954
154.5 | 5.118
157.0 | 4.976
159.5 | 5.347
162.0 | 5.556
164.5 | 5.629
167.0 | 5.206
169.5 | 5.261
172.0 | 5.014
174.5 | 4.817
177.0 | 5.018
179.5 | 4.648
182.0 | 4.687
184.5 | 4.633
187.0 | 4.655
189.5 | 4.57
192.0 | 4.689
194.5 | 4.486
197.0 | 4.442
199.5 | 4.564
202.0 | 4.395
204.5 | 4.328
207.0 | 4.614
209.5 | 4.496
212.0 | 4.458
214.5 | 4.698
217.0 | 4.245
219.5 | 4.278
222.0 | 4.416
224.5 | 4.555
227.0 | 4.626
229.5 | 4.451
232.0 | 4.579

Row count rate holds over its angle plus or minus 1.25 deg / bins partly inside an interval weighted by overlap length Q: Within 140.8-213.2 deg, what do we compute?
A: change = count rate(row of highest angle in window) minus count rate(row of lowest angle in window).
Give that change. -0.4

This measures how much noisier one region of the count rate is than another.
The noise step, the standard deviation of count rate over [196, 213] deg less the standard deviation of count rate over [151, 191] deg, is -0.23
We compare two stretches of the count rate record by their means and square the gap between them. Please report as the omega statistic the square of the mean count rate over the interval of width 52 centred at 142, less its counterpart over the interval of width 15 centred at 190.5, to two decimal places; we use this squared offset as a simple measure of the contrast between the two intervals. 0.17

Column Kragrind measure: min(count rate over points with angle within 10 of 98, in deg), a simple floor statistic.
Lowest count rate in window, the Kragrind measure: 3.26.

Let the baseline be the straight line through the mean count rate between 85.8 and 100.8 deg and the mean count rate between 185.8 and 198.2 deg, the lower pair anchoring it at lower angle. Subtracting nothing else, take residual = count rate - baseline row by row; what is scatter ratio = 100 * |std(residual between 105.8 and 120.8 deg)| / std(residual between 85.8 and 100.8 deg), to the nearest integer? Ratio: 14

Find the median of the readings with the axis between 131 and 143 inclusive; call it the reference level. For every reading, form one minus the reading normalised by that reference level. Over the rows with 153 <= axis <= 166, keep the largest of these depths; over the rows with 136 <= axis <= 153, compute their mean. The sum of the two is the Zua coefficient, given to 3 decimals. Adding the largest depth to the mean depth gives -0.018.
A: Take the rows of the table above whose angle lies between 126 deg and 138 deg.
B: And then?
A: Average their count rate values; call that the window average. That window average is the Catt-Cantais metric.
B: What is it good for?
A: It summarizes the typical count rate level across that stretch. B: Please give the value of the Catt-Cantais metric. 4.86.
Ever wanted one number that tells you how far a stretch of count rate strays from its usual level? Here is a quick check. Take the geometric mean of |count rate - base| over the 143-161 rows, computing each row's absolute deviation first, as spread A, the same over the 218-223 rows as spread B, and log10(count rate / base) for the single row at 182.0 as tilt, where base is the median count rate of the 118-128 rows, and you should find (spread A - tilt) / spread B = 0.23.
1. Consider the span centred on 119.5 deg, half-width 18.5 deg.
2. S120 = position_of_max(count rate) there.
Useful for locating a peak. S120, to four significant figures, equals 114.5 deg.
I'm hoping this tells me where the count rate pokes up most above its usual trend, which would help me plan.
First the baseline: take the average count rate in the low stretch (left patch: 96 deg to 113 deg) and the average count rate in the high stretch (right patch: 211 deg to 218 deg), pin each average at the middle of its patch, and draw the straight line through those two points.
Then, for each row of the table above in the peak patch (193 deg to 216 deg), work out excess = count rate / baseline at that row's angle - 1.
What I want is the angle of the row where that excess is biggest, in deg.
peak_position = 214.5 deg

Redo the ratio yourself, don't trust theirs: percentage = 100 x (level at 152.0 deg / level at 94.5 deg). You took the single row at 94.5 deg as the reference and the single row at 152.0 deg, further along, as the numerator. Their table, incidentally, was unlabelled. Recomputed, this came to 106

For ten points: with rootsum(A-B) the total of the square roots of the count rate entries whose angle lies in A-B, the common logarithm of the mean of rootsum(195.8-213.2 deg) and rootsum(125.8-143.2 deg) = 1.18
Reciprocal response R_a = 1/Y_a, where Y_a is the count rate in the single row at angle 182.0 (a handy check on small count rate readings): 0.213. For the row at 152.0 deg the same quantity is 0.202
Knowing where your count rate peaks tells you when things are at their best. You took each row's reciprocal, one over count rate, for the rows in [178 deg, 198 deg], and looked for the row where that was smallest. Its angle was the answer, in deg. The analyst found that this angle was 192.0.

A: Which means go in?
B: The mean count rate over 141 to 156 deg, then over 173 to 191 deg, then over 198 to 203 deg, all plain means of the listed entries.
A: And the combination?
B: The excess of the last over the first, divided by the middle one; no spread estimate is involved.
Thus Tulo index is -0.090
